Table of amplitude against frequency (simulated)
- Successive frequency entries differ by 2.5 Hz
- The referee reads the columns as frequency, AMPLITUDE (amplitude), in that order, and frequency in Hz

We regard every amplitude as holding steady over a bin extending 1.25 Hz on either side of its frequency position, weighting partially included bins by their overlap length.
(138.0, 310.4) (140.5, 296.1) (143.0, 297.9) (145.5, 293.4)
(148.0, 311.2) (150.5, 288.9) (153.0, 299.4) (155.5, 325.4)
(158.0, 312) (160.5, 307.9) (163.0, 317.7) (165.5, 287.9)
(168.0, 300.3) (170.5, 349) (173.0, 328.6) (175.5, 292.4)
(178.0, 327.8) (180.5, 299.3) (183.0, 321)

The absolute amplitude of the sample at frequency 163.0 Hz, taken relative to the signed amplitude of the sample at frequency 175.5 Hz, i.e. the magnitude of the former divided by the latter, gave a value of 1.09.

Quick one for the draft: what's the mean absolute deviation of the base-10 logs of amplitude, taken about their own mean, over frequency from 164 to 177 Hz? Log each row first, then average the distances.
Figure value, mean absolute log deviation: 0.030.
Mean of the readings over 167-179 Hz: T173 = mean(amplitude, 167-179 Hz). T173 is 320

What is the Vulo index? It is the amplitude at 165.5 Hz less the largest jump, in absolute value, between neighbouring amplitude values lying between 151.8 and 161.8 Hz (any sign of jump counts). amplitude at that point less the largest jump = 262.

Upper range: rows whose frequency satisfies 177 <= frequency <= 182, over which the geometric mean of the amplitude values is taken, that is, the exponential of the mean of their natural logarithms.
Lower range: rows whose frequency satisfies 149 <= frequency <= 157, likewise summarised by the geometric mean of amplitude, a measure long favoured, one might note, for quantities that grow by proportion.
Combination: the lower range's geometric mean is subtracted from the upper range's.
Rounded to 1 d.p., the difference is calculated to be 9.0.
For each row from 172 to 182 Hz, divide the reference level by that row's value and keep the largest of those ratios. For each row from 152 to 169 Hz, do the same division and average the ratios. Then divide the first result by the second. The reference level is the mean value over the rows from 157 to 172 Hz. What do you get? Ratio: 1.05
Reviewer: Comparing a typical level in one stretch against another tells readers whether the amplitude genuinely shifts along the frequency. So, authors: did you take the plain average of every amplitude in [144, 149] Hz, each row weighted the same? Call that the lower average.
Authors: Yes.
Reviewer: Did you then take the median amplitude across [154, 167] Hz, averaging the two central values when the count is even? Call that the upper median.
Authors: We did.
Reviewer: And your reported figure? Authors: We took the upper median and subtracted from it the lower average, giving 10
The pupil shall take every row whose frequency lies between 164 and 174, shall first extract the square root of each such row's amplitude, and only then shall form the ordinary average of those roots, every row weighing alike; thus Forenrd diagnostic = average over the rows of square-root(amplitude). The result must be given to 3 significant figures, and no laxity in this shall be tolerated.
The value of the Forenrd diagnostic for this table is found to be 17.8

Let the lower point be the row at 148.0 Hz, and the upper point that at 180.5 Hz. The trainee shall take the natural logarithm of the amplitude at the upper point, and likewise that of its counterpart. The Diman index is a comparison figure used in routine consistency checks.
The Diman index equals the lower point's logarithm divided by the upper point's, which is 1.01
